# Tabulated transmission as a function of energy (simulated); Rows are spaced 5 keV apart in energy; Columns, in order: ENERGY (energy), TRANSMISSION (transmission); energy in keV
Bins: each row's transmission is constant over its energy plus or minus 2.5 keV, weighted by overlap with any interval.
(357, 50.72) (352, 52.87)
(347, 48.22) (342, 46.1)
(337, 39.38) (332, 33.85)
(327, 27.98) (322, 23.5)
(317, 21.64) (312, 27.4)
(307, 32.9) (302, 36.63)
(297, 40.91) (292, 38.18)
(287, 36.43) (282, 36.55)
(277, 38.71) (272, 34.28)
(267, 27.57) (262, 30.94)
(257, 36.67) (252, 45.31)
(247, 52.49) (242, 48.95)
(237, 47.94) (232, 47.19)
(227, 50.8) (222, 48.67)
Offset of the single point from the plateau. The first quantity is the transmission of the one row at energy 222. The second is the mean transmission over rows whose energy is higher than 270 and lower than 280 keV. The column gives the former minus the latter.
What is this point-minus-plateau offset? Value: 12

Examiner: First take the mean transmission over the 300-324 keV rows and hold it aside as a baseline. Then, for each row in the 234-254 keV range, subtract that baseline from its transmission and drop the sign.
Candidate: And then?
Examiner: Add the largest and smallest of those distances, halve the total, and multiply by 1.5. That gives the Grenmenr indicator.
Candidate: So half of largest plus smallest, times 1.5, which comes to 31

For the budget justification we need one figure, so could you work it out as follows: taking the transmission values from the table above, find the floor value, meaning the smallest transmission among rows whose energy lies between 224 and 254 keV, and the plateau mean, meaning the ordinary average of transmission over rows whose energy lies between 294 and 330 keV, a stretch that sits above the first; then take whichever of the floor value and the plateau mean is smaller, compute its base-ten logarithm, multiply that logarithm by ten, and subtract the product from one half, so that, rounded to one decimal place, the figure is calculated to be -14.3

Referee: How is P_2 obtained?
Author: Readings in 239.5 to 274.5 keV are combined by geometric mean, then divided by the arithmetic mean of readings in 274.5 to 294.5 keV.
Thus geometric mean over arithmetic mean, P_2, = 1.0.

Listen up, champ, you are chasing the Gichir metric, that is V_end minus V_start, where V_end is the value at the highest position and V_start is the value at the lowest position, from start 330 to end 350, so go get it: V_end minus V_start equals 14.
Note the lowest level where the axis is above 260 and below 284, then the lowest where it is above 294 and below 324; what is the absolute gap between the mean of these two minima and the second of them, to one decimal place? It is 3.0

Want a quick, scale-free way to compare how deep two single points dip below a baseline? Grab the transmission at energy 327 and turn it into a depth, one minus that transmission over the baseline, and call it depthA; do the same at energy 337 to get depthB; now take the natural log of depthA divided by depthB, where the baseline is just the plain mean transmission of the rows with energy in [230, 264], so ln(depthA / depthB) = 1.2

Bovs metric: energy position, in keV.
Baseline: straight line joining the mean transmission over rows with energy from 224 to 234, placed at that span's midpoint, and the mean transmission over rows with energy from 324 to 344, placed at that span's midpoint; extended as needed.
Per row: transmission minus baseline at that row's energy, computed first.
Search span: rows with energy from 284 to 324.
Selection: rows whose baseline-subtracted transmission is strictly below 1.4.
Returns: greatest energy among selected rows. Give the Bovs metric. 322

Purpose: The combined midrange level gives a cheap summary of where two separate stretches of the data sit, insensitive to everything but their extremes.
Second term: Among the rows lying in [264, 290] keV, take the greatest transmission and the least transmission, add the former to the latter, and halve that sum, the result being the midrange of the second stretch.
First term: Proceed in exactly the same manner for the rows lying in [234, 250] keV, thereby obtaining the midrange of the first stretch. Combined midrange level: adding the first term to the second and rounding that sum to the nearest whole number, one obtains 83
